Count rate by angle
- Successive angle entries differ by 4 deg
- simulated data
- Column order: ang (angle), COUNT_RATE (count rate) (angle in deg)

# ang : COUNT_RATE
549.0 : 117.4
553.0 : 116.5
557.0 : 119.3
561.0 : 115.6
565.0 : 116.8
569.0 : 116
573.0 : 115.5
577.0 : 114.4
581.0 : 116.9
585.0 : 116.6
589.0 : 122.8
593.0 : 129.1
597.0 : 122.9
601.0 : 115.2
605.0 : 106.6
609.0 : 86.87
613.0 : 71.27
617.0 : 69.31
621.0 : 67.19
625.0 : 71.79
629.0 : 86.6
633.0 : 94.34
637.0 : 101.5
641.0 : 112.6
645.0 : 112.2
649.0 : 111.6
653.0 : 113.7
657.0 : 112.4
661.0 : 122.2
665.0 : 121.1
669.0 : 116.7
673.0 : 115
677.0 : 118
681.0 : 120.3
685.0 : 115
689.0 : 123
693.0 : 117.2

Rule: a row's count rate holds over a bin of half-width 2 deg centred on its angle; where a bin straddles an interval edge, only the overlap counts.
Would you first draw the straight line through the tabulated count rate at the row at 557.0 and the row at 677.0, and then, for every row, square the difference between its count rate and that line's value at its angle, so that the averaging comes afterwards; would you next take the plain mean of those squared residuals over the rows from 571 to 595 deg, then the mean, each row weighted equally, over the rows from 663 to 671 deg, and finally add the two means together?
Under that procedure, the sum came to 33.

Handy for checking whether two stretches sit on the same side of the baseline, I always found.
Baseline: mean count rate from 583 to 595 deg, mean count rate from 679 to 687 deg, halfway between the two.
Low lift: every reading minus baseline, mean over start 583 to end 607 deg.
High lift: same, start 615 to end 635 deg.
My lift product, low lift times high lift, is 58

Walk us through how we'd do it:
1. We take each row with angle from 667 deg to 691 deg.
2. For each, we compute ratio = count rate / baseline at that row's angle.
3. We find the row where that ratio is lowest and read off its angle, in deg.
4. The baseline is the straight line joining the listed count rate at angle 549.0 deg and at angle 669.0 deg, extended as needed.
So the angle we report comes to 673.0 deg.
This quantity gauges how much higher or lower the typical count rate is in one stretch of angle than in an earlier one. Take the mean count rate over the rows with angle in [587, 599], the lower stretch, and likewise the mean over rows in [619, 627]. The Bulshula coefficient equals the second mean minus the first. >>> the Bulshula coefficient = -55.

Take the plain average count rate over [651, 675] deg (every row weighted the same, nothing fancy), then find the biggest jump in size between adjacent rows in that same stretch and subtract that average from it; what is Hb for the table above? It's -107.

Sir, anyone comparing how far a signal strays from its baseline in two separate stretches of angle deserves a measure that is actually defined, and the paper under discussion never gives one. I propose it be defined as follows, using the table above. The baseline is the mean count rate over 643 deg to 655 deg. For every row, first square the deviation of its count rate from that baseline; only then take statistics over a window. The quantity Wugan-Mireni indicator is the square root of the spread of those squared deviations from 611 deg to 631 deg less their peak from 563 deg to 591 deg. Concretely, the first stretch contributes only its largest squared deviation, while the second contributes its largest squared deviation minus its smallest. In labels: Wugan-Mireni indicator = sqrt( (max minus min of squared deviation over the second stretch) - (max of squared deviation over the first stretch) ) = 36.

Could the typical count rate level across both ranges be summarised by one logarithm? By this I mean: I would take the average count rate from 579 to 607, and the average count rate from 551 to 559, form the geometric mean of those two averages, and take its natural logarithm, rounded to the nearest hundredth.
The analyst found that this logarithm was 4.77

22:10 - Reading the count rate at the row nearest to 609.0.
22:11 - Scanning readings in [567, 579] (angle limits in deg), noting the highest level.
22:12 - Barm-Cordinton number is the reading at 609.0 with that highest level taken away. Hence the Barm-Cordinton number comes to -29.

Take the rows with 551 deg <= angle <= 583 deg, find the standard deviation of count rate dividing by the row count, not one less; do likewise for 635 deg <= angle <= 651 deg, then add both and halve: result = 3.0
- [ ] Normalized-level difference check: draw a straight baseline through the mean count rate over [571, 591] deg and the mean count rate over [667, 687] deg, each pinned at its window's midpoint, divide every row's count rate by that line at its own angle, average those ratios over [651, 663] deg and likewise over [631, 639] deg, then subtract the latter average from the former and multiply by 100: 16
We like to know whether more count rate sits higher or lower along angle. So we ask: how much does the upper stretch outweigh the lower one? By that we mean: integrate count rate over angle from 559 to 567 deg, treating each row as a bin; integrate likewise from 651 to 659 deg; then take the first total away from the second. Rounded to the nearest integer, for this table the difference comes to -25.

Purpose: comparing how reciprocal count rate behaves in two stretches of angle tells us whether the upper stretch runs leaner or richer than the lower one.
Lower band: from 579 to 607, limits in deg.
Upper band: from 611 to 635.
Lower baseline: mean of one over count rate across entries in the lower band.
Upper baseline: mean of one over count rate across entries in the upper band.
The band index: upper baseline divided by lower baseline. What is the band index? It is 1.56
